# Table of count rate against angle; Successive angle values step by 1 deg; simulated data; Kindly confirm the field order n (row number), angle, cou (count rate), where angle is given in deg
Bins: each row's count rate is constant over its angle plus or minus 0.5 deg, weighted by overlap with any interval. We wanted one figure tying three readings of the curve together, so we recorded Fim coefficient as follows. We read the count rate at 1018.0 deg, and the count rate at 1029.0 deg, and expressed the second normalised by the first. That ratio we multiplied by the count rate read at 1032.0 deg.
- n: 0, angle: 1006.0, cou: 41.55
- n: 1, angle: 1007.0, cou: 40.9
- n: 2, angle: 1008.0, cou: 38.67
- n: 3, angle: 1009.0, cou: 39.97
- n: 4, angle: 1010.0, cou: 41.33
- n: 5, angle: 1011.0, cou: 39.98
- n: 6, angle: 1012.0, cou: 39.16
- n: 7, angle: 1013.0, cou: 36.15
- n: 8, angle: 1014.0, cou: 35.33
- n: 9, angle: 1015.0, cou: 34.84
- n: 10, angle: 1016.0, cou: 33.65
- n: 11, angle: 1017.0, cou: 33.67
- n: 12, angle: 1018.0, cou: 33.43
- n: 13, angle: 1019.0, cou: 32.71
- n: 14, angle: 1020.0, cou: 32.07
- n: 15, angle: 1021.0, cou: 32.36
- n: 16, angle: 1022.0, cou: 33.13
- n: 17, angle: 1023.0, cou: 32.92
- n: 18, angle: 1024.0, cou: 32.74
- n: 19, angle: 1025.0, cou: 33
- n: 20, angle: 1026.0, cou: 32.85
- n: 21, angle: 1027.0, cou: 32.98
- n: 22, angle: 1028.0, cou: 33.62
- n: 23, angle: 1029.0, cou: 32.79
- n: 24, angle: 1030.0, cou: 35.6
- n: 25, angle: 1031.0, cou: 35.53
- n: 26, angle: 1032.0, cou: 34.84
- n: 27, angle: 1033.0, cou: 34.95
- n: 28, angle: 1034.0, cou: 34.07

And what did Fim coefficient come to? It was 34.2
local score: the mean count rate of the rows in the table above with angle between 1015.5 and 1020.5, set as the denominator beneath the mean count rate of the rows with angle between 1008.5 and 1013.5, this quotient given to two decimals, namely 1.19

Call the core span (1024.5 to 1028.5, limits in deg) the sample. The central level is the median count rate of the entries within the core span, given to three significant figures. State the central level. 33.0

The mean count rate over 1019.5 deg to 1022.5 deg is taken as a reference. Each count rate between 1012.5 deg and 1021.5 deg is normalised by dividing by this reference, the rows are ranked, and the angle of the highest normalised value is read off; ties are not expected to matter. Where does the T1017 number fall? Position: 1013.0 deg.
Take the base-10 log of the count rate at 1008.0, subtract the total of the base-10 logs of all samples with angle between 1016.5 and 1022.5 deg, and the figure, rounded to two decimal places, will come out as -7.52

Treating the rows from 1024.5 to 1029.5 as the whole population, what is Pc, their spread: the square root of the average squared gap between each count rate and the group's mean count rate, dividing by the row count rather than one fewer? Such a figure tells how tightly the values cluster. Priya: 0.3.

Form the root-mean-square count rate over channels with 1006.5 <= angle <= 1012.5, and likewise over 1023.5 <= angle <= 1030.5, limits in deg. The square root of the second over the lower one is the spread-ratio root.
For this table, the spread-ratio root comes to 0.91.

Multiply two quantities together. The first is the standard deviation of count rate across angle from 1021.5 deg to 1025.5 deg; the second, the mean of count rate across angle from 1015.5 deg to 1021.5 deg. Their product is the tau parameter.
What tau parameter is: 5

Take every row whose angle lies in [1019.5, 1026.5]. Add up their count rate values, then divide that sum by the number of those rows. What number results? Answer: 32.7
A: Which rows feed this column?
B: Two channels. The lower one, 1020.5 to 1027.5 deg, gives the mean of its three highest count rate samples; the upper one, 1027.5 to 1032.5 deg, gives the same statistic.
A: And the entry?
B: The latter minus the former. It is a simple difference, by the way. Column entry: 2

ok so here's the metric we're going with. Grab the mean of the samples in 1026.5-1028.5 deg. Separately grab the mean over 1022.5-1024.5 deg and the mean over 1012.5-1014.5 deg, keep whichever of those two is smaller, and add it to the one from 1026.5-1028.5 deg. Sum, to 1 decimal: 66.1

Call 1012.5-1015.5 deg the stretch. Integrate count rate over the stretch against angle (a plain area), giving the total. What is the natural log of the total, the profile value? 4.666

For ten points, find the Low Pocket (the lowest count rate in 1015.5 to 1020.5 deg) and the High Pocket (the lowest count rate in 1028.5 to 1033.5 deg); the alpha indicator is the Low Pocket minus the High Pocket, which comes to -1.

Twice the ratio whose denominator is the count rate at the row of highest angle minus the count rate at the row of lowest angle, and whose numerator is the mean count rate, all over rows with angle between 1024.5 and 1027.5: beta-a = -3294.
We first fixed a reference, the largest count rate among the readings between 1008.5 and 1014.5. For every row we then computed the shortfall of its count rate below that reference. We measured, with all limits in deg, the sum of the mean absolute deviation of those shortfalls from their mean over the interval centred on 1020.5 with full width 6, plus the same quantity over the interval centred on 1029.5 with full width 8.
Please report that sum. 1.5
